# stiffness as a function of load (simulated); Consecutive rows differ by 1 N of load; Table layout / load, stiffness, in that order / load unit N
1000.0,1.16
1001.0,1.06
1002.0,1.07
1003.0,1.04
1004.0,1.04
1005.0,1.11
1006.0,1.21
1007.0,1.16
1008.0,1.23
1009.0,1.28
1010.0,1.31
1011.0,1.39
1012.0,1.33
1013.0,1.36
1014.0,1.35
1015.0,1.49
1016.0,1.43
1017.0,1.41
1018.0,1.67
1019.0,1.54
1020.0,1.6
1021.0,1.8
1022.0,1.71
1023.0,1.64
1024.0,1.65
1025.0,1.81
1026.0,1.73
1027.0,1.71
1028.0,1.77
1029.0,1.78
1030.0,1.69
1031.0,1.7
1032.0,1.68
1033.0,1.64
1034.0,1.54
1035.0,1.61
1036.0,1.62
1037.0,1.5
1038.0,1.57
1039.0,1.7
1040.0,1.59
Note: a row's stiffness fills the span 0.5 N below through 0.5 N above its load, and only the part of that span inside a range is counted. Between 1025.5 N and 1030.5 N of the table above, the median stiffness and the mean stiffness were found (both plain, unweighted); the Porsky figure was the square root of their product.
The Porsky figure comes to 1.73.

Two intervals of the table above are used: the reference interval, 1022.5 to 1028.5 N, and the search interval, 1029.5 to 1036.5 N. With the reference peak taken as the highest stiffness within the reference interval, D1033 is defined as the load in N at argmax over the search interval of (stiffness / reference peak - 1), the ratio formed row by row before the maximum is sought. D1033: 1031.0 N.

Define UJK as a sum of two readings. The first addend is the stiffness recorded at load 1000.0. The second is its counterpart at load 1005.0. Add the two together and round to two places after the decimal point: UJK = 2.27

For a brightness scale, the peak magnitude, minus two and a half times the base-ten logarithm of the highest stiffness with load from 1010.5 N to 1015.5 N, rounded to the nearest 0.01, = -0.43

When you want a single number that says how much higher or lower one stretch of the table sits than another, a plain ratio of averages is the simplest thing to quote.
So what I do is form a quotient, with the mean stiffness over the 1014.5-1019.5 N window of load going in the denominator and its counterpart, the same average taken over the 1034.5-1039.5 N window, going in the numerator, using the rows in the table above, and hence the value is 1.06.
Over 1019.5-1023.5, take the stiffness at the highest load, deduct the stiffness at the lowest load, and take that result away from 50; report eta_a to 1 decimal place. 50.0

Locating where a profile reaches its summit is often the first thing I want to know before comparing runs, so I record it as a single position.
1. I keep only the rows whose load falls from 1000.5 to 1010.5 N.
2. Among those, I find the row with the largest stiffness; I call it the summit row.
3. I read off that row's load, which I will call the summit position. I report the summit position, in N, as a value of 1010.0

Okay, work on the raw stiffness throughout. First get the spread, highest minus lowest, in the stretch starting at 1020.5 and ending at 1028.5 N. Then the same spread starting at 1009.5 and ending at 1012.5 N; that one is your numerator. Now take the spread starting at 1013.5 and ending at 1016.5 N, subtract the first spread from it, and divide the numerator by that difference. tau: -2.7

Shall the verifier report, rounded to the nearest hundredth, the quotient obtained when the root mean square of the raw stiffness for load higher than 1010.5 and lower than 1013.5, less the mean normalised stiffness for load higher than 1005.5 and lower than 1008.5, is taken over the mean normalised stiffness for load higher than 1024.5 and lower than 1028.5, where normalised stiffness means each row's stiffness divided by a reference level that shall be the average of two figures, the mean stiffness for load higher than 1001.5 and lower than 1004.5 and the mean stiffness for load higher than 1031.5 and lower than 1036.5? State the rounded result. 0.35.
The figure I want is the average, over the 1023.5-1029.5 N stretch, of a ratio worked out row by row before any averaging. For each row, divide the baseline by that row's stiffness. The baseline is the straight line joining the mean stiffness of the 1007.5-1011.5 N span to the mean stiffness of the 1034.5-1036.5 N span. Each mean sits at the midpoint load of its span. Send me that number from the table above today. 0.866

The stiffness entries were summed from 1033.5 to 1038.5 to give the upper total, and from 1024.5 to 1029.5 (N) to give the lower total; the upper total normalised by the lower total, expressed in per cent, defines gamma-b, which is 89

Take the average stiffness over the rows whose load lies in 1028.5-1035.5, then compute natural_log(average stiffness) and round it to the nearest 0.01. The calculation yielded 0.51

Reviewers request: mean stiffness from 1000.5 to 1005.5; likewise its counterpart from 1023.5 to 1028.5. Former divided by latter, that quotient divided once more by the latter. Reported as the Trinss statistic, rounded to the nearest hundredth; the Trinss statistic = 0.35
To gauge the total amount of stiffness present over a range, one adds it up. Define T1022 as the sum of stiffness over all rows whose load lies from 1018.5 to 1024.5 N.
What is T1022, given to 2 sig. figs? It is 9.9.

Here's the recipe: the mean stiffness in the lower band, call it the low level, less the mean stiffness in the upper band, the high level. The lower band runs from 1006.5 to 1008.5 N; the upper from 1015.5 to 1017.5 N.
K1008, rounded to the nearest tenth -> -0.2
